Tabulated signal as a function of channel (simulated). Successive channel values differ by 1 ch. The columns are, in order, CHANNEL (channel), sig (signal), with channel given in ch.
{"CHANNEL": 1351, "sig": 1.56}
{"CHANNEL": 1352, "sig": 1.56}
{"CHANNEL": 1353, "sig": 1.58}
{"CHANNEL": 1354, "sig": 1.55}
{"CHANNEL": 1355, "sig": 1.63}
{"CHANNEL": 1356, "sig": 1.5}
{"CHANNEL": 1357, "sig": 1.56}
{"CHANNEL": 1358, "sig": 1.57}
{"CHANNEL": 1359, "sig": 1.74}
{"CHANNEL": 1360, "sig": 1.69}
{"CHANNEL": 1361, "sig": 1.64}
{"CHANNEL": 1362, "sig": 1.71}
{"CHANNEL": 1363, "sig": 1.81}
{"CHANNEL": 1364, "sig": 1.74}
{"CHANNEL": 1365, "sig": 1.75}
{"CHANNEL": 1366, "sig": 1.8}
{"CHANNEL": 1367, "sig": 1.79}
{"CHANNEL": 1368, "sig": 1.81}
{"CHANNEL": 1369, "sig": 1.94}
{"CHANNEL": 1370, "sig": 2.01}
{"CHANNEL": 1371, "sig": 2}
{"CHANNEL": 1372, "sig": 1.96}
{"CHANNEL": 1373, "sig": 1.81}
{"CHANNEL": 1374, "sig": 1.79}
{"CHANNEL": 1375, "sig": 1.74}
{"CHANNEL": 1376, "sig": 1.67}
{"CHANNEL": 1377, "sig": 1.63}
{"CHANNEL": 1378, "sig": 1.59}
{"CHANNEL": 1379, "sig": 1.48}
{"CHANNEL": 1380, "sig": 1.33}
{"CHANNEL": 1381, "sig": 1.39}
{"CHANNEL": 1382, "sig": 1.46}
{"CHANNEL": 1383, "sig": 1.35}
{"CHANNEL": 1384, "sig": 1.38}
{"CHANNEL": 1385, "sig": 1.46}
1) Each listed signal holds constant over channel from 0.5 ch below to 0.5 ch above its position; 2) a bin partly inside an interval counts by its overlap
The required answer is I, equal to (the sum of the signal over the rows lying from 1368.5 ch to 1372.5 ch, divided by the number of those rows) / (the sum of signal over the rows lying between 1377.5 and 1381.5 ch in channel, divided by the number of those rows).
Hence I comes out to 1.37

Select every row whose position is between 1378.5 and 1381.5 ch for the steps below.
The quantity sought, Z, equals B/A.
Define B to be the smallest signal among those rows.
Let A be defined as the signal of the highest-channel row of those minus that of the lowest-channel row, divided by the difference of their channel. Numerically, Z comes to -30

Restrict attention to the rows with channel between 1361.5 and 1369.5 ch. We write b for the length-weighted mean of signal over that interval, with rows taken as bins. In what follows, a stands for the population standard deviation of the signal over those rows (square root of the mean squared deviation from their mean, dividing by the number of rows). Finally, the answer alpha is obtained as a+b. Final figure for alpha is 1.86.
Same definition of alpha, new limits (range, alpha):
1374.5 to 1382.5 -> 1.67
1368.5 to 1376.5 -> 1.99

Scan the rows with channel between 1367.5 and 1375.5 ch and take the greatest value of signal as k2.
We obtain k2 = 2.01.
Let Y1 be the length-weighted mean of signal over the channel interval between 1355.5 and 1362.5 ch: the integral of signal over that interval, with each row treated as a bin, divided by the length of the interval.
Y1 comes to 1.63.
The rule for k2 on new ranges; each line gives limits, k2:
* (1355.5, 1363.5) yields 1.81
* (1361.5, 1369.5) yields 1.94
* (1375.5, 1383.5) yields 1.67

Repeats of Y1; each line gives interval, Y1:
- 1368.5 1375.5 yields 1.89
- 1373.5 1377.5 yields 1.71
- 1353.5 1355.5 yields 1.59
